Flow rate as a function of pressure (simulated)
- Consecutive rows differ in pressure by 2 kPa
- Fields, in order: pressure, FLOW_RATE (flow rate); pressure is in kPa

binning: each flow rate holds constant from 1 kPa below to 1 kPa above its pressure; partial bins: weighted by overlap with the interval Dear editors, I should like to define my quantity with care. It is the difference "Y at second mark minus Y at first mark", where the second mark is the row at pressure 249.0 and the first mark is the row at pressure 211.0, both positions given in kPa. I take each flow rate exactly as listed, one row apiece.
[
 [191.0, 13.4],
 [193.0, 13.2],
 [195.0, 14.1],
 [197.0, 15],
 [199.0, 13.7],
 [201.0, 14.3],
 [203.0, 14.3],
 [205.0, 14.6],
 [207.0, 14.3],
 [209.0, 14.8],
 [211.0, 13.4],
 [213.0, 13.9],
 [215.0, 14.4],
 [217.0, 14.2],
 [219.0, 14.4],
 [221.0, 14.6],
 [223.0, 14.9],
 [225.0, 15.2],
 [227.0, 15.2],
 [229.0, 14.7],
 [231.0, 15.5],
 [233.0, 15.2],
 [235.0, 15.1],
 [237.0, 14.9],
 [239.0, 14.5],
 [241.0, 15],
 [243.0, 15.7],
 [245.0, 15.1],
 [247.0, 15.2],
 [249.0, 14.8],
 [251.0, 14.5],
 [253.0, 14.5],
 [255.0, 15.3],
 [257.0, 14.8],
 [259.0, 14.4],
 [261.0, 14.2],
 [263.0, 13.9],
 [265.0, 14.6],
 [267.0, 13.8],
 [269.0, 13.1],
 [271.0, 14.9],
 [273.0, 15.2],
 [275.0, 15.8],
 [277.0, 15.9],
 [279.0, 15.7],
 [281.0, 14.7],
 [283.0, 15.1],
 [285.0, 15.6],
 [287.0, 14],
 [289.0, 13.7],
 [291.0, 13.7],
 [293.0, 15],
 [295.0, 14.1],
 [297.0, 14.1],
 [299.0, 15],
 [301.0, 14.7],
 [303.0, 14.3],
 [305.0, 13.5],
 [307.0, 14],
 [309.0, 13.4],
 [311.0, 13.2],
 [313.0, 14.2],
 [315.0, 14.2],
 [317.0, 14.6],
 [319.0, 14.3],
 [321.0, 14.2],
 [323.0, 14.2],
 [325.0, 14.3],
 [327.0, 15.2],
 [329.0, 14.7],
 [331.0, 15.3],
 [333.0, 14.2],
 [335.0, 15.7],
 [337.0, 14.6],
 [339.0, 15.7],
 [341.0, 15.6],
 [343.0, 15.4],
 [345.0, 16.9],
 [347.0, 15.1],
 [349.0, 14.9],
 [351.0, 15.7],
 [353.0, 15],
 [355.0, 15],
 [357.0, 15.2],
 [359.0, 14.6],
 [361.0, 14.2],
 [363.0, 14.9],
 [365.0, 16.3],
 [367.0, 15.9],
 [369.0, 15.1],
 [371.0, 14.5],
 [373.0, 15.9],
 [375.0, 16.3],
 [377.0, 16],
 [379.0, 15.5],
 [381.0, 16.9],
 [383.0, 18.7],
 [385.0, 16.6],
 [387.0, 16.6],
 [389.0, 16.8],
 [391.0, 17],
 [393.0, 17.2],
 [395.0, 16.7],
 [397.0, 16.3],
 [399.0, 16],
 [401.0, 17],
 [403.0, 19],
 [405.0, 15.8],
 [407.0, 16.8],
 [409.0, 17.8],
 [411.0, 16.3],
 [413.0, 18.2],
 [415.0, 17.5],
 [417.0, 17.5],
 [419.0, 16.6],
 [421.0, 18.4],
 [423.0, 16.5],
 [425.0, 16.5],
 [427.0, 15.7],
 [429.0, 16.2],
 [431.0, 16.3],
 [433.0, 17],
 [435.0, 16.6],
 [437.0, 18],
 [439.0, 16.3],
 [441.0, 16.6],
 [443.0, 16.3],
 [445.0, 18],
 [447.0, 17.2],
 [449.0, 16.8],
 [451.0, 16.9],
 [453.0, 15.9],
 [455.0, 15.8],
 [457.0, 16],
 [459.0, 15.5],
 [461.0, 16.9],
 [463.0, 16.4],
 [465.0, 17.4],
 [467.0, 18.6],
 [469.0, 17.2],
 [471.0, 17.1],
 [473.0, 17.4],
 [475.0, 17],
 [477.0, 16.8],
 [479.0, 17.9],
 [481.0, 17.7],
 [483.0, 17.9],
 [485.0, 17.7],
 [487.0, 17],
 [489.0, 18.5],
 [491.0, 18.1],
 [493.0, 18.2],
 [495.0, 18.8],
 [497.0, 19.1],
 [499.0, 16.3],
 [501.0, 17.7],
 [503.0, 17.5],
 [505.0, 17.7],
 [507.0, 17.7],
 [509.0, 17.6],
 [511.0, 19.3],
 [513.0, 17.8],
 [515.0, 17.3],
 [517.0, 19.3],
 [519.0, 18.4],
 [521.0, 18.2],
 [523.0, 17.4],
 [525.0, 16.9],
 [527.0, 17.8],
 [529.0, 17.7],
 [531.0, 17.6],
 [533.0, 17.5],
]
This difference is 1.4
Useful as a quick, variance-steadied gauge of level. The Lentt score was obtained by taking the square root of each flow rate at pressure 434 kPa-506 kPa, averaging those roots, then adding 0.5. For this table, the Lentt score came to 4.65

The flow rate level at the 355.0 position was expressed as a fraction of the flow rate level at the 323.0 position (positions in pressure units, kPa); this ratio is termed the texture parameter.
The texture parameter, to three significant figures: 1.06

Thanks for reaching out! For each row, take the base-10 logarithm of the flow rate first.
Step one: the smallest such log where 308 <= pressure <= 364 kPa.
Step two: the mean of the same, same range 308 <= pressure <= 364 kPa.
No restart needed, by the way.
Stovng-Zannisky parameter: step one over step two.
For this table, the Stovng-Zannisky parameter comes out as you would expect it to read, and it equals 0.958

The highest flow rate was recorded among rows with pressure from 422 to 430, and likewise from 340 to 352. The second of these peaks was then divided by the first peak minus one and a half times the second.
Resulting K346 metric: -1.9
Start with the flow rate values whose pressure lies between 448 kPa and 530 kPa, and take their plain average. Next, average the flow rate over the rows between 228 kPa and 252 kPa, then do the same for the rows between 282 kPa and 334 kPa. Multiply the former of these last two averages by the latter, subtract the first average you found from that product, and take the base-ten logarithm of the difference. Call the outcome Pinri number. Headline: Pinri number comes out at 2.30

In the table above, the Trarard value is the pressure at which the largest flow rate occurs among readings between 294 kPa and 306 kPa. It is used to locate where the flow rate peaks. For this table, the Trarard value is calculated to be 299.0 kPa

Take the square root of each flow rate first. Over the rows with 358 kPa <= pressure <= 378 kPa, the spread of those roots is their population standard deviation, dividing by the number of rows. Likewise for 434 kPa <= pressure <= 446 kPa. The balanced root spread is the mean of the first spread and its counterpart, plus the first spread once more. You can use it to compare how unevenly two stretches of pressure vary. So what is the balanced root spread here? 0.19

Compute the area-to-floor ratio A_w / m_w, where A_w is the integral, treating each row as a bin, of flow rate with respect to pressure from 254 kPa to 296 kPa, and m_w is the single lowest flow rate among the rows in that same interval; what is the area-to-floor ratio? 47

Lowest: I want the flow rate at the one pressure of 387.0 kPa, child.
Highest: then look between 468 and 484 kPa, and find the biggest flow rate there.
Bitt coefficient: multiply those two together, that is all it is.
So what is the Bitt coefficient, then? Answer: 297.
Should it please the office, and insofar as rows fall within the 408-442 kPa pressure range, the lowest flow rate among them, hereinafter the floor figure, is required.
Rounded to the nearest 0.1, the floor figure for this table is 15.7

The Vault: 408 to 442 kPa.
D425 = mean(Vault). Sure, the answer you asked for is 16.9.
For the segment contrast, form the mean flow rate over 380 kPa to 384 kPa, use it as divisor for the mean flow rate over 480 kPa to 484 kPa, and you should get 1.00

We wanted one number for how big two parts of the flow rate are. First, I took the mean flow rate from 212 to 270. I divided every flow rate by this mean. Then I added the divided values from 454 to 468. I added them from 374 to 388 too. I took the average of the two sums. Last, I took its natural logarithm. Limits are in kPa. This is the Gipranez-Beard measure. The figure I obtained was 2.07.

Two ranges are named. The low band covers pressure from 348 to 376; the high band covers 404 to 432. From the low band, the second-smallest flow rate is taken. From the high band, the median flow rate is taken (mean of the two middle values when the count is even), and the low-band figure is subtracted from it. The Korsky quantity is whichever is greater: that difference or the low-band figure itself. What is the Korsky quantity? 14.5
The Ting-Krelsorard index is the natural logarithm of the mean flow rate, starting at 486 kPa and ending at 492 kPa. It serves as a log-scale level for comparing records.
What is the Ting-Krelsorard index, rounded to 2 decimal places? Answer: 2.88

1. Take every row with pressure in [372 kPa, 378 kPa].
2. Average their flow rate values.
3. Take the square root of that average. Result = 4.01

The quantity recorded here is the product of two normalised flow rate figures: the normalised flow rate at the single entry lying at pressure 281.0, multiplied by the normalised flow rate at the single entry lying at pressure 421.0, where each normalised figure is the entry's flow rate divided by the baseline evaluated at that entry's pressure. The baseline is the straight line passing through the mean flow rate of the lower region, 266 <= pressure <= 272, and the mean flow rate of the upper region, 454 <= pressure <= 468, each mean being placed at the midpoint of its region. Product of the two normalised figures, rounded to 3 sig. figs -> 1.19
